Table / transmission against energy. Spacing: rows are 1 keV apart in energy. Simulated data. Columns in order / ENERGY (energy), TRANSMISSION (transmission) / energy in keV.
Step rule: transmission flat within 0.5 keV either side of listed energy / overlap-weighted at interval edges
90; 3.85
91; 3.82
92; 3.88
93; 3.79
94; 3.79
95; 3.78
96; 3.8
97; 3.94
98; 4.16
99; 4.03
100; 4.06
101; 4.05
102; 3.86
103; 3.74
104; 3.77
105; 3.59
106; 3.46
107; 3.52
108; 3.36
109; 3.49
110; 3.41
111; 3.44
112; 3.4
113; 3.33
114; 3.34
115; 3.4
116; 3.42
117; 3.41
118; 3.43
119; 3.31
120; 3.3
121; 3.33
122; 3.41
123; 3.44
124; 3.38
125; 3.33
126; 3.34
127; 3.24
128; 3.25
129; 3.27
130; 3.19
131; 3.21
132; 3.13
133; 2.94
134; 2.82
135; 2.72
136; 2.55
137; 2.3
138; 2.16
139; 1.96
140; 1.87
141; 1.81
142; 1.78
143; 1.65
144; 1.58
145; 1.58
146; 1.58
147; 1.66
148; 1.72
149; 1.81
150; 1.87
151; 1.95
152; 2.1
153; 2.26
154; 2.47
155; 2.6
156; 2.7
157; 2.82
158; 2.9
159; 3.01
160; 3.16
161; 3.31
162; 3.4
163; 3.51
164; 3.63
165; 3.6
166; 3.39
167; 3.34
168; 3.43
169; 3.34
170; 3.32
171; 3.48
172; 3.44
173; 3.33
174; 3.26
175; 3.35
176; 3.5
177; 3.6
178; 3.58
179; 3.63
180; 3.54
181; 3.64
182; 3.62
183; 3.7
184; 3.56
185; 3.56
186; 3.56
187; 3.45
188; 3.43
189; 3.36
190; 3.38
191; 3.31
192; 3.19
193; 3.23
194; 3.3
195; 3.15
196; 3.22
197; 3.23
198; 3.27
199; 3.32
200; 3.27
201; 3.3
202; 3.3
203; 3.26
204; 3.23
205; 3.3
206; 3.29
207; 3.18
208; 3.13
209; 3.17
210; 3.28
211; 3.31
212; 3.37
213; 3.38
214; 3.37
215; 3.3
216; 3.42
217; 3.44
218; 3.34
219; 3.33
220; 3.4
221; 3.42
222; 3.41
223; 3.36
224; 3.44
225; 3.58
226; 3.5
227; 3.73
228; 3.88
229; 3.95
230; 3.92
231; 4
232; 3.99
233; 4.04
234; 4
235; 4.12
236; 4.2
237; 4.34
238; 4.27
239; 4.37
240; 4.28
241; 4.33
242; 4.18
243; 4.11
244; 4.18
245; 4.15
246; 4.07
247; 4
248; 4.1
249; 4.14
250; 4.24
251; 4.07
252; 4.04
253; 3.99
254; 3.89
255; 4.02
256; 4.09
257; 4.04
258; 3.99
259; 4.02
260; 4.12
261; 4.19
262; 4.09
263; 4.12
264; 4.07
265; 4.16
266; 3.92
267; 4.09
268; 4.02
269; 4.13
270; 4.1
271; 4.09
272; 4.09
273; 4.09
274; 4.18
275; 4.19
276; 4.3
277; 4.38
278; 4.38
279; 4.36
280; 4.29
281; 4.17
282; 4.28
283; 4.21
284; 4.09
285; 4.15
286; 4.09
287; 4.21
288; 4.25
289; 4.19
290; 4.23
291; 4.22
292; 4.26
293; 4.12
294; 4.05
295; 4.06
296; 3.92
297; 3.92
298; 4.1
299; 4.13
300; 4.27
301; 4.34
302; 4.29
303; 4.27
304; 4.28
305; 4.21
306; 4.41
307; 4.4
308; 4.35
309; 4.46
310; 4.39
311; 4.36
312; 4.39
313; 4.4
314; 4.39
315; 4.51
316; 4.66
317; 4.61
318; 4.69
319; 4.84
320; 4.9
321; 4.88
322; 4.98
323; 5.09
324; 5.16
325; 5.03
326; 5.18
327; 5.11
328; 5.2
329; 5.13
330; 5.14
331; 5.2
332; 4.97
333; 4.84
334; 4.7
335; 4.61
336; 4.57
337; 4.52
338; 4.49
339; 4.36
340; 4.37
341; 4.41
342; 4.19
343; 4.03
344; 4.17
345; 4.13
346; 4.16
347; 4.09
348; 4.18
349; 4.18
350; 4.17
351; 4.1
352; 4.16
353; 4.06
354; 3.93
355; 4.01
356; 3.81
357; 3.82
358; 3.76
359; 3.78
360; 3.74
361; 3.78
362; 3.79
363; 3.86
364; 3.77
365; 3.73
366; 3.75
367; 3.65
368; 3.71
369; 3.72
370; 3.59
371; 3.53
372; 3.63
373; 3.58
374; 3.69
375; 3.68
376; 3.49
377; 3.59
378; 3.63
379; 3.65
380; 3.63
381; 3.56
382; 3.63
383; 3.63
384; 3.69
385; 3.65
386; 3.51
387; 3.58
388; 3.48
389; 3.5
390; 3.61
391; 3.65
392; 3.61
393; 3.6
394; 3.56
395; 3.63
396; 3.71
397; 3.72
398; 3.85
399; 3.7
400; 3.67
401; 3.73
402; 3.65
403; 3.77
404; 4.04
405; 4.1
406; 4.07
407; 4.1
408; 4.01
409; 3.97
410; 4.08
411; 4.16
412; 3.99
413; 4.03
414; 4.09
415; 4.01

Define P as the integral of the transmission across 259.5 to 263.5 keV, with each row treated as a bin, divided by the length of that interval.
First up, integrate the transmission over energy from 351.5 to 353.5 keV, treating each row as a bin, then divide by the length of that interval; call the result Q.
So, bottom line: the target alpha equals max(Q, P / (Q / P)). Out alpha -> 4.2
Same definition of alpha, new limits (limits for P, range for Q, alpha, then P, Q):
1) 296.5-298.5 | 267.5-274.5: 4.1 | 4.01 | 4.1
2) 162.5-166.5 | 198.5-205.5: 3.8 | 3.53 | 3.3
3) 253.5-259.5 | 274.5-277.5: 4.3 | 4.01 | 4.3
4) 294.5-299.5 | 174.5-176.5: 4.7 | 4.03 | 3.4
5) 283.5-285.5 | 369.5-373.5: 4.7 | 4.12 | 3.6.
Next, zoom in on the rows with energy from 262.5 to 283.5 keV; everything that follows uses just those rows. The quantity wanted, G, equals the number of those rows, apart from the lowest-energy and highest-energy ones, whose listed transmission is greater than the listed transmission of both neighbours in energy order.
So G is 4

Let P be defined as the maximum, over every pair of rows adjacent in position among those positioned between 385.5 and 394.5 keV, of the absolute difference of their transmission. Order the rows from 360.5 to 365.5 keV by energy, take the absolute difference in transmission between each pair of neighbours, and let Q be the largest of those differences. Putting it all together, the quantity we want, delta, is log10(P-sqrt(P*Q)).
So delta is -2.0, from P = 0.11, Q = 0.09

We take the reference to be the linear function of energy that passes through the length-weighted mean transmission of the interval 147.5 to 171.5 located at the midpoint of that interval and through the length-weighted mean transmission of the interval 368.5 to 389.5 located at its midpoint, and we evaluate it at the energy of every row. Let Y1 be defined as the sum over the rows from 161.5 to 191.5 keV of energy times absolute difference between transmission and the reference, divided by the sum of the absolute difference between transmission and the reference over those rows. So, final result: 176.2 keV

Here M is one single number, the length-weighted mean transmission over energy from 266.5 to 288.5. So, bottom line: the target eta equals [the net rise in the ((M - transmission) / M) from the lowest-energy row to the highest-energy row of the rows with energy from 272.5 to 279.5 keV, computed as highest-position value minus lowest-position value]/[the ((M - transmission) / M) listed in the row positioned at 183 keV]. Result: -0.6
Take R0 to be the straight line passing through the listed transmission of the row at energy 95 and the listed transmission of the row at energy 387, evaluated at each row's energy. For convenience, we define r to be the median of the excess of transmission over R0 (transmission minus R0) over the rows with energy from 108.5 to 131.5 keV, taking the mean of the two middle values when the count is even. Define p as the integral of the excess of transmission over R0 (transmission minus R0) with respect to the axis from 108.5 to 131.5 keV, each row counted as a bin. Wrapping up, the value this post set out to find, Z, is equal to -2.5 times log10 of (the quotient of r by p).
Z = 3.39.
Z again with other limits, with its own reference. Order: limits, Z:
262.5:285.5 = 3.43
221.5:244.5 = 3.27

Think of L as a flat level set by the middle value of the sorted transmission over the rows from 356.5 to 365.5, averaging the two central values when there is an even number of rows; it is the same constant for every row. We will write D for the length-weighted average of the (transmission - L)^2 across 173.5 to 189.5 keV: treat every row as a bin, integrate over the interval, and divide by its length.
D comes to 0.1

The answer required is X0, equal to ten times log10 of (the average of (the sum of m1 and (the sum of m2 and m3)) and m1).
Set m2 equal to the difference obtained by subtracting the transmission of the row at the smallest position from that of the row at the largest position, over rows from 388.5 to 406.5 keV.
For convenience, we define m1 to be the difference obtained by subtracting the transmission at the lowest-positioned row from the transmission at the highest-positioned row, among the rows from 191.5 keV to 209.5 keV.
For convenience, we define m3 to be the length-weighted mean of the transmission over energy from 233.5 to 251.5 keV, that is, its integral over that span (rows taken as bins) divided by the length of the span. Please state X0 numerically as 3.7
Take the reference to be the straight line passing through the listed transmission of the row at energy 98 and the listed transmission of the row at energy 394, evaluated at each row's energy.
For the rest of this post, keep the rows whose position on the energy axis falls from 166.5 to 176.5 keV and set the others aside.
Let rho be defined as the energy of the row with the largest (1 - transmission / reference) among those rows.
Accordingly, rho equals 174 keV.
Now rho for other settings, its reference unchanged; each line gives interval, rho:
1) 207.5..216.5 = 208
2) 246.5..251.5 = 247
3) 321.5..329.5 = 322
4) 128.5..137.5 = 137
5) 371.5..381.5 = 376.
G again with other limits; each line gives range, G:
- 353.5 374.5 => 7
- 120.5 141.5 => 4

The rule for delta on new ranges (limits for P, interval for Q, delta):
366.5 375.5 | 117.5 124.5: -2.3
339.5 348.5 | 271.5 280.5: -1.2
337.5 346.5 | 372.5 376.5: -1.8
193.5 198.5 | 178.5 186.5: -2.3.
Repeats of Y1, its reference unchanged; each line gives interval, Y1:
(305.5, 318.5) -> 312.3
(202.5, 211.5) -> 206.9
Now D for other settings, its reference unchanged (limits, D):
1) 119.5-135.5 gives 0.4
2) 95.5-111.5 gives 0.1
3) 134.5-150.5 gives 3.6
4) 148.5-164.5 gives 1.5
